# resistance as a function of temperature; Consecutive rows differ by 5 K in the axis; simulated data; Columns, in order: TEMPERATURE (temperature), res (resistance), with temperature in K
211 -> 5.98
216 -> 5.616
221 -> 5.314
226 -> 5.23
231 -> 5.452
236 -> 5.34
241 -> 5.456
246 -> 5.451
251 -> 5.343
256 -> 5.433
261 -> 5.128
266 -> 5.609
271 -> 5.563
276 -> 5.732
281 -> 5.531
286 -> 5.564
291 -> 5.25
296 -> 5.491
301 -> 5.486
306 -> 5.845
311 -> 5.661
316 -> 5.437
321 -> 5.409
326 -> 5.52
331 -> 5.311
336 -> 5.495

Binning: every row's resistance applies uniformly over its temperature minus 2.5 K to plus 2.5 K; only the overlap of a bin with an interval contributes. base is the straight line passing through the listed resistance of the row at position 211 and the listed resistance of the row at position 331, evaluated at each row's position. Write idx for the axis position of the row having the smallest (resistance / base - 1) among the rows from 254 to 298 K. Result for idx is 261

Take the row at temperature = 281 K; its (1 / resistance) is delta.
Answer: 0.181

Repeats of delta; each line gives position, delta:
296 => 0.182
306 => 0.171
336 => 0.182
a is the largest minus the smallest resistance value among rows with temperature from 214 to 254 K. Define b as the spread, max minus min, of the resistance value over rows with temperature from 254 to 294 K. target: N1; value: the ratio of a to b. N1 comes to 0.6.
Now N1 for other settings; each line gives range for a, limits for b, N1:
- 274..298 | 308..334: 1.4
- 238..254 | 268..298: 0.2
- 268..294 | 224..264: 1.5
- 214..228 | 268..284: 1.9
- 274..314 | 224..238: 2.7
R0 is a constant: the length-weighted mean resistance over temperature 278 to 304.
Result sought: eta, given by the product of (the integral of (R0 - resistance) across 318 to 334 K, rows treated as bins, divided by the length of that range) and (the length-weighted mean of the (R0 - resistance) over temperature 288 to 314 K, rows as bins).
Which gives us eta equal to -0.0041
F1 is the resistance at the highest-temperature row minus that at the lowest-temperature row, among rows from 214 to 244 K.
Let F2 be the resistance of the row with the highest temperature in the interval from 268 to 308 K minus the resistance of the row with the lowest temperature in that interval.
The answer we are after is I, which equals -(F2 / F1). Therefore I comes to 1.8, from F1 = -0.16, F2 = 0.28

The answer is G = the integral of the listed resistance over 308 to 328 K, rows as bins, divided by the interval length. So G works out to 5.51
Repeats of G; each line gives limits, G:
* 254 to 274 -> 5.44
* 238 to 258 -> 5.42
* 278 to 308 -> 5.53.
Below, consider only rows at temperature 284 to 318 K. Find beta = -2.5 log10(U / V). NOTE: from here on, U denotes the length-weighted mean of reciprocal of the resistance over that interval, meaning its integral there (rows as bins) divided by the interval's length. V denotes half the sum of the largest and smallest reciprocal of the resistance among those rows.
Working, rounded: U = 0.181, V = 0.181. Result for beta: -0.0005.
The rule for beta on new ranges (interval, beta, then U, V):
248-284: 0.0117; 0.183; 0.185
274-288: -0.0048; 0.178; 0.178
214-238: -0.0065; 0.186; 0.185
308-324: -0.0042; 0.181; 0.181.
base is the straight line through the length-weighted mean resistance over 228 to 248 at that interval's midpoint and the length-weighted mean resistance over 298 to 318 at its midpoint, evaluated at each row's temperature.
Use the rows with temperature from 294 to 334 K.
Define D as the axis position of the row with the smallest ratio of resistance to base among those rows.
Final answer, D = 331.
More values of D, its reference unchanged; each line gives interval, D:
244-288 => 261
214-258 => 226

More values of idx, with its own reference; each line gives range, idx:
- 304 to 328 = 316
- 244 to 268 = 261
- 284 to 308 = 291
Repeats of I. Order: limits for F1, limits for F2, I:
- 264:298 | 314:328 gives 0.7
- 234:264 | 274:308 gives 0.5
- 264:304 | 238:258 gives -0.2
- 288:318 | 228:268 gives -0.8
